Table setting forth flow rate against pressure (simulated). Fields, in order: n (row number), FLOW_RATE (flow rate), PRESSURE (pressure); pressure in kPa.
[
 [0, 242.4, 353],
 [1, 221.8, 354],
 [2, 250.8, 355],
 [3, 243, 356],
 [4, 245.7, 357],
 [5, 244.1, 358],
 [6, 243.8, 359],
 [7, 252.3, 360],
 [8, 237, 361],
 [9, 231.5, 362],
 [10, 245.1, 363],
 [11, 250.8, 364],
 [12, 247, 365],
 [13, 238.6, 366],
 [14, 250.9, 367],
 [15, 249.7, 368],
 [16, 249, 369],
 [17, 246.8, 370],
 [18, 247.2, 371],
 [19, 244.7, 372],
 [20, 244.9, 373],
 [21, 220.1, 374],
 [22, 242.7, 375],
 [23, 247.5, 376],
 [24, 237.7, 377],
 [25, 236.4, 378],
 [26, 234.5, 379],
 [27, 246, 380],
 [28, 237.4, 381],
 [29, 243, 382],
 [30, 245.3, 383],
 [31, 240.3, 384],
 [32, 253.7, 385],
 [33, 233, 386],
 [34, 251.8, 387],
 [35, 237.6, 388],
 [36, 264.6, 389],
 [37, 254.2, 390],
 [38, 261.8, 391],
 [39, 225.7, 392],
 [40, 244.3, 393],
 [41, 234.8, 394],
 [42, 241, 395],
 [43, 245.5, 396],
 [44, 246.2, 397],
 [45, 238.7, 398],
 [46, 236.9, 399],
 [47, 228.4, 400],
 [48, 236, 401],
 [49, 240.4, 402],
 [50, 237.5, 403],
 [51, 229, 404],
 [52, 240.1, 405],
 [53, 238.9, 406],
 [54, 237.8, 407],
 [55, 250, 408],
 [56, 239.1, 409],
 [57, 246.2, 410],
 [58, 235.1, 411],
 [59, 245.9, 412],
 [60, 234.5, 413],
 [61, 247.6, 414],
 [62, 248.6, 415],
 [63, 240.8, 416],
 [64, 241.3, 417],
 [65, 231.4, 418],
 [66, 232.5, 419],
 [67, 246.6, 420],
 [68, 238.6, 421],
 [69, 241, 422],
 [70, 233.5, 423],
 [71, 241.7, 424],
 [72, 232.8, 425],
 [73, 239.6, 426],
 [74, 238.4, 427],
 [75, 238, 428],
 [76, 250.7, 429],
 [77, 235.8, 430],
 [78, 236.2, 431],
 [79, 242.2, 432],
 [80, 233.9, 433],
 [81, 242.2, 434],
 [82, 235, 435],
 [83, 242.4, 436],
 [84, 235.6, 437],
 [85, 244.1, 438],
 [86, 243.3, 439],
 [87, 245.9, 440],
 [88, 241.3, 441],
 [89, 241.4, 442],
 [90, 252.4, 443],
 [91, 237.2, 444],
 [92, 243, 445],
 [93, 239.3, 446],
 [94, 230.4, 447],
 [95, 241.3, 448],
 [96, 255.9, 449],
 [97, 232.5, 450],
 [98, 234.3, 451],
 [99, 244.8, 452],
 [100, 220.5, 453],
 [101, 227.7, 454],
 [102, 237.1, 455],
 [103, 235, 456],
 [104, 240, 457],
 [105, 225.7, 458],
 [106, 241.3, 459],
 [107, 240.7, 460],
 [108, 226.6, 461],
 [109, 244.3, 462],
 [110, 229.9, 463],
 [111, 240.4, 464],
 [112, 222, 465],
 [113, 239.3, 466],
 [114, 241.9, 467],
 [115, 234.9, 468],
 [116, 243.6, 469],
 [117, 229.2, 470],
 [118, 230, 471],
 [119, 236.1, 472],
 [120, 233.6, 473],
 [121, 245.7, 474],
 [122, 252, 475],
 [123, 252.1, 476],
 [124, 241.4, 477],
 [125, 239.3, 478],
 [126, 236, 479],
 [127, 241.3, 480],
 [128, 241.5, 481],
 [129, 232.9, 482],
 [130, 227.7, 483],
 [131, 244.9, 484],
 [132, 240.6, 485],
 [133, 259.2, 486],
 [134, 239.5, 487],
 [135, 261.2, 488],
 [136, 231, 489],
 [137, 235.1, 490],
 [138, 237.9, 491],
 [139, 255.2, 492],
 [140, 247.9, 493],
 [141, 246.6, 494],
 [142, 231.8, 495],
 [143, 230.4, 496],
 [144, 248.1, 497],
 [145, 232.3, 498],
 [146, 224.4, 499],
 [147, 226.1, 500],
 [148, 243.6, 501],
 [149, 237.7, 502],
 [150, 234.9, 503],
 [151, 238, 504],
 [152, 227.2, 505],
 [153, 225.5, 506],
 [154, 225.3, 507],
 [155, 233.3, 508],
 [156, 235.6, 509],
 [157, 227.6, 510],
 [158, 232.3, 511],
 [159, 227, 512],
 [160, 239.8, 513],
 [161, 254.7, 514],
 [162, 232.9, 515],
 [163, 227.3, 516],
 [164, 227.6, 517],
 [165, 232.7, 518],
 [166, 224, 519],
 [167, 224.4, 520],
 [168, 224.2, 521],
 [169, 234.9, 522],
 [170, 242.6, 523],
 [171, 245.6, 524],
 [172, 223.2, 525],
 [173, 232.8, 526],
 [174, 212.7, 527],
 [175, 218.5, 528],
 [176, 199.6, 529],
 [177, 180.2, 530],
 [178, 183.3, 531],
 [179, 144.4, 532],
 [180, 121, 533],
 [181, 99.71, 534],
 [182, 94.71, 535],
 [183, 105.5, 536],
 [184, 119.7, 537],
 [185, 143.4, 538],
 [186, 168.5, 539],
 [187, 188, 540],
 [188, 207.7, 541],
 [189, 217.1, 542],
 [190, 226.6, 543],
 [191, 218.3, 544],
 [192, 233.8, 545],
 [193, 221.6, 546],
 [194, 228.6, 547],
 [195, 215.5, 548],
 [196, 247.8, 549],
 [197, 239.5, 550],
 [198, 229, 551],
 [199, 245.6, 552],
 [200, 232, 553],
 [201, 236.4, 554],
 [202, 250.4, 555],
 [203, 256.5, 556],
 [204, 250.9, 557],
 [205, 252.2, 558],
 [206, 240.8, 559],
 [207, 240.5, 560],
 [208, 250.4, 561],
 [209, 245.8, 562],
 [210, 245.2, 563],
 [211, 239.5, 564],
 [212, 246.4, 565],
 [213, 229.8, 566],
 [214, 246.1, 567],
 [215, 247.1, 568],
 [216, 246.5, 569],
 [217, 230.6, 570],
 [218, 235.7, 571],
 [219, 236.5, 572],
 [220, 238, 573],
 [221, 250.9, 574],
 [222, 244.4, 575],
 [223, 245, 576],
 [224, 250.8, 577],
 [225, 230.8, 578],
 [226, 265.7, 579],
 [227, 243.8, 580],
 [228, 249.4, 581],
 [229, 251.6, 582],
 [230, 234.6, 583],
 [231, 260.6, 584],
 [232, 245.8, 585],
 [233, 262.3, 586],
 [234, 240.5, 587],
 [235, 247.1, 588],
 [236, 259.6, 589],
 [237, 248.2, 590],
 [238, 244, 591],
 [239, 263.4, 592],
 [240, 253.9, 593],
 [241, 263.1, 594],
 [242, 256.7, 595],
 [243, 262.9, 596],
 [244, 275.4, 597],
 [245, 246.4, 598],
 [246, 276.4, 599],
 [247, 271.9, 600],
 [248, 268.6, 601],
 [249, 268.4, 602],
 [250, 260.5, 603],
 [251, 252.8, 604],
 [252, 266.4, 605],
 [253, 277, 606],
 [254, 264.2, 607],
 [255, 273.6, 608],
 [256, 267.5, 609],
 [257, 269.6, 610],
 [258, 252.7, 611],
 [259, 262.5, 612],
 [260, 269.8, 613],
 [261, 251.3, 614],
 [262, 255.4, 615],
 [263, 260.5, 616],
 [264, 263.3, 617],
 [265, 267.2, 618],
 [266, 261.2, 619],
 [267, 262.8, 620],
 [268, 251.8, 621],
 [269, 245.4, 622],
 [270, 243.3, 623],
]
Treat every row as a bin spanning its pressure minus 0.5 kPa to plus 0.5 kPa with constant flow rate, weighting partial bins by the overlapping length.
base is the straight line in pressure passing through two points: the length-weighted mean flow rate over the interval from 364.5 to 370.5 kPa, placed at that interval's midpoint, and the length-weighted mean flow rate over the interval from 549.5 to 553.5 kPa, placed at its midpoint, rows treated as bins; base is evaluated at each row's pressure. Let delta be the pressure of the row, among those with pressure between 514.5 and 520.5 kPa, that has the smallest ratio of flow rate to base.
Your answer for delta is 519 kPa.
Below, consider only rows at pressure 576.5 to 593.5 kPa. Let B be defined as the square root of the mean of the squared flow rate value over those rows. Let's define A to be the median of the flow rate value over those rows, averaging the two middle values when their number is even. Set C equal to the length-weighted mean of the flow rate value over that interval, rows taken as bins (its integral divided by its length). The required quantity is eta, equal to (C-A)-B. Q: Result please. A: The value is -250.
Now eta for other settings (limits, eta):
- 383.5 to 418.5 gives -240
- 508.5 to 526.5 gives -233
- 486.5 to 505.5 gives -238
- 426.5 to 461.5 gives -239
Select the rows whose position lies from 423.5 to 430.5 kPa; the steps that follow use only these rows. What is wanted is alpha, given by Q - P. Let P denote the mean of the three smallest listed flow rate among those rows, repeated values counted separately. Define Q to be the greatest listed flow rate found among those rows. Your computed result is 15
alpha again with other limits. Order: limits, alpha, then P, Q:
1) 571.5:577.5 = 11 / 240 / 250.9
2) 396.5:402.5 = 12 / 234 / 246.2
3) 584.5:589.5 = 18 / 244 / 262.3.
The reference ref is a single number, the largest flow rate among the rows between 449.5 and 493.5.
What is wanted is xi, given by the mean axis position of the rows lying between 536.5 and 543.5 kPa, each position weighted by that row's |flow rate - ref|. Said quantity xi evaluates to 539.1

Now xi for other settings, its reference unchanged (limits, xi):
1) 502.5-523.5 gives 513.0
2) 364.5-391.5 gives 377.3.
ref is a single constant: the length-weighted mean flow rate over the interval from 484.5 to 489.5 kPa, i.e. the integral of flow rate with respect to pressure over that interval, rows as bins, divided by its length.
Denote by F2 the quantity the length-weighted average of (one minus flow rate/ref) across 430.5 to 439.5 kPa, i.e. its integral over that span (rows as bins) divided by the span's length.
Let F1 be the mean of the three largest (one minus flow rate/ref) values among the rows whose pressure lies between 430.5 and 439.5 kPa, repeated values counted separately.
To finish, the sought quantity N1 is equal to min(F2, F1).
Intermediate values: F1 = 0.047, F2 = 0.0279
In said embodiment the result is 0.0279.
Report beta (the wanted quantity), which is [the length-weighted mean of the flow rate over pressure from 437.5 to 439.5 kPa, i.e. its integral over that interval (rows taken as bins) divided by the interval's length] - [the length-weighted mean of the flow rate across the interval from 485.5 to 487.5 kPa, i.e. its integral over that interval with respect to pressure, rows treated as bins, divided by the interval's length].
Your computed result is -6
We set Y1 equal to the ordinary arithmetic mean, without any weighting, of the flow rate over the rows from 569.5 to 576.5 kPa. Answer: 240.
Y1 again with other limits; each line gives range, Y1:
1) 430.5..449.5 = 241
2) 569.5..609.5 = 255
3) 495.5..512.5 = 232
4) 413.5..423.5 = 240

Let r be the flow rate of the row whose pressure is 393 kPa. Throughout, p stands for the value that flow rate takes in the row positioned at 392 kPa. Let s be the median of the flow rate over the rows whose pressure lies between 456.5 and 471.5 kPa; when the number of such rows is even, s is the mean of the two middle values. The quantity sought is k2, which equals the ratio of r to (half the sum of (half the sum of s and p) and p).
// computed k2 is 1.07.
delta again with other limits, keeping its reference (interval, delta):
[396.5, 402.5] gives 400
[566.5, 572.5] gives 570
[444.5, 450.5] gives 447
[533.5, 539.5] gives 535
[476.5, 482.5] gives 482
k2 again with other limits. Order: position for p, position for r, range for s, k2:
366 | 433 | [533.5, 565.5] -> 0.99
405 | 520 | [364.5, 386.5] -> 0.93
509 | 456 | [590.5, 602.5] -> 0.97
